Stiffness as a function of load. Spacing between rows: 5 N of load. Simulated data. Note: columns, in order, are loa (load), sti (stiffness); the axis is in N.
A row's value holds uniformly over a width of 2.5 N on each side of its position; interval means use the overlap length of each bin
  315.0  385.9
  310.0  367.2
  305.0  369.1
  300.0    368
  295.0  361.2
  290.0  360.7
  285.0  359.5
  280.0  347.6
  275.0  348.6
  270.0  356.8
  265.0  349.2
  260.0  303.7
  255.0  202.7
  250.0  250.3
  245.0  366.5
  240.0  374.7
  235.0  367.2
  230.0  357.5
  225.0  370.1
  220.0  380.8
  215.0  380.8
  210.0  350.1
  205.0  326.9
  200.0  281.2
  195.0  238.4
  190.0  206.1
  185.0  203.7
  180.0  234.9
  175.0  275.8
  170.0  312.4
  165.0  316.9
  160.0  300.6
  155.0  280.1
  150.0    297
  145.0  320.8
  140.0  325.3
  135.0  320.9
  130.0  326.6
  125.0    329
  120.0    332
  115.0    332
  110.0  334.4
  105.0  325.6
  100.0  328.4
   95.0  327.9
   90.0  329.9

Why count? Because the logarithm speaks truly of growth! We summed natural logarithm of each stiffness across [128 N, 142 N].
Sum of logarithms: 17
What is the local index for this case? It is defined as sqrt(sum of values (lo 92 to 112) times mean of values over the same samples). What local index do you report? 658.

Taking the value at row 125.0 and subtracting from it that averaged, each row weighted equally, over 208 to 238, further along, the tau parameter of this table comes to -39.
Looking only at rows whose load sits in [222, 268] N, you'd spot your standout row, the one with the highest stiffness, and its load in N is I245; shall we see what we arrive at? 240.0 N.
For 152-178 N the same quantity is 165.0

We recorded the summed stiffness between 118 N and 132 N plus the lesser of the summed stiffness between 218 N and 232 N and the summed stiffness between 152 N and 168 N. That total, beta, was 1885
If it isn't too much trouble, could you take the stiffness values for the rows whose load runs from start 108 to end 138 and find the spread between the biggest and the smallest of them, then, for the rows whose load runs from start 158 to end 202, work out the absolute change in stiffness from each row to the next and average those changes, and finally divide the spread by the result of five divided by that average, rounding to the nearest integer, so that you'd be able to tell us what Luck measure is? 70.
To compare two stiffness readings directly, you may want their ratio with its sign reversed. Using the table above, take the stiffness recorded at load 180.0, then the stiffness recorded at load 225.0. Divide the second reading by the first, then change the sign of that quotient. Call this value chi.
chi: -1.58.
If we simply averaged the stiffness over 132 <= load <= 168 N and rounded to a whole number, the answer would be 309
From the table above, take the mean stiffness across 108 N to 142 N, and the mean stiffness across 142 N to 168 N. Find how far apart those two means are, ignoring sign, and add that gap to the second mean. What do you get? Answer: 329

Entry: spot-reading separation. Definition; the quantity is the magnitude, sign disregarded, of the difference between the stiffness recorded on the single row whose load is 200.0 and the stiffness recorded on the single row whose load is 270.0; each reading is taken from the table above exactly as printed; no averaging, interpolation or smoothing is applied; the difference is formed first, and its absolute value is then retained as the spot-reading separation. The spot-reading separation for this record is 76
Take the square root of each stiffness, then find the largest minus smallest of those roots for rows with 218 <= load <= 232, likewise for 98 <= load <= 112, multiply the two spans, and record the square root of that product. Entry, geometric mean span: 0.38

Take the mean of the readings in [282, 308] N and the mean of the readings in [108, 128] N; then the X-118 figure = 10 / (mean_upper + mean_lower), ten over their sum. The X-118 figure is 0.0144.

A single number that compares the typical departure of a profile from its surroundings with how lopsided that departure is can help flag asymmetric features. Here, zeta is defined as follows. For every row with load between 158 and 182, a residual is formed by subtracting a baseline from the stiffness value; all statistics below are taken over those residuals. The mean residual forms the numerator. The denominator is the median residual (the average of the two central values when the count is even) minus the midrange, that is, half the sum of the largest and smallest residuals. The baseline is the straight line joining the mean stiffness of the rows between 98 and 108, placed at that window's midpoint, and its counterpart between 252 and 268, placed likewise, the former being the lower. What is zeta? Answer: -1.0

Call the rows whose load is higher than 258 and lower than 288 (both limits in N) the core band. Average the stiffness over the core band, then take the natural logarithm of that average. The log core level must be 5.84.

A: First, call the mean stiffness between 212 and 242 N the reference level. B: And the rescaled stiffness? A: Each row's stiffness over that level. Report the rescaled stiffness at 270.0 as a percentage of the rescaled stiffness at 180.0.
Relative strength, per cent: 152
